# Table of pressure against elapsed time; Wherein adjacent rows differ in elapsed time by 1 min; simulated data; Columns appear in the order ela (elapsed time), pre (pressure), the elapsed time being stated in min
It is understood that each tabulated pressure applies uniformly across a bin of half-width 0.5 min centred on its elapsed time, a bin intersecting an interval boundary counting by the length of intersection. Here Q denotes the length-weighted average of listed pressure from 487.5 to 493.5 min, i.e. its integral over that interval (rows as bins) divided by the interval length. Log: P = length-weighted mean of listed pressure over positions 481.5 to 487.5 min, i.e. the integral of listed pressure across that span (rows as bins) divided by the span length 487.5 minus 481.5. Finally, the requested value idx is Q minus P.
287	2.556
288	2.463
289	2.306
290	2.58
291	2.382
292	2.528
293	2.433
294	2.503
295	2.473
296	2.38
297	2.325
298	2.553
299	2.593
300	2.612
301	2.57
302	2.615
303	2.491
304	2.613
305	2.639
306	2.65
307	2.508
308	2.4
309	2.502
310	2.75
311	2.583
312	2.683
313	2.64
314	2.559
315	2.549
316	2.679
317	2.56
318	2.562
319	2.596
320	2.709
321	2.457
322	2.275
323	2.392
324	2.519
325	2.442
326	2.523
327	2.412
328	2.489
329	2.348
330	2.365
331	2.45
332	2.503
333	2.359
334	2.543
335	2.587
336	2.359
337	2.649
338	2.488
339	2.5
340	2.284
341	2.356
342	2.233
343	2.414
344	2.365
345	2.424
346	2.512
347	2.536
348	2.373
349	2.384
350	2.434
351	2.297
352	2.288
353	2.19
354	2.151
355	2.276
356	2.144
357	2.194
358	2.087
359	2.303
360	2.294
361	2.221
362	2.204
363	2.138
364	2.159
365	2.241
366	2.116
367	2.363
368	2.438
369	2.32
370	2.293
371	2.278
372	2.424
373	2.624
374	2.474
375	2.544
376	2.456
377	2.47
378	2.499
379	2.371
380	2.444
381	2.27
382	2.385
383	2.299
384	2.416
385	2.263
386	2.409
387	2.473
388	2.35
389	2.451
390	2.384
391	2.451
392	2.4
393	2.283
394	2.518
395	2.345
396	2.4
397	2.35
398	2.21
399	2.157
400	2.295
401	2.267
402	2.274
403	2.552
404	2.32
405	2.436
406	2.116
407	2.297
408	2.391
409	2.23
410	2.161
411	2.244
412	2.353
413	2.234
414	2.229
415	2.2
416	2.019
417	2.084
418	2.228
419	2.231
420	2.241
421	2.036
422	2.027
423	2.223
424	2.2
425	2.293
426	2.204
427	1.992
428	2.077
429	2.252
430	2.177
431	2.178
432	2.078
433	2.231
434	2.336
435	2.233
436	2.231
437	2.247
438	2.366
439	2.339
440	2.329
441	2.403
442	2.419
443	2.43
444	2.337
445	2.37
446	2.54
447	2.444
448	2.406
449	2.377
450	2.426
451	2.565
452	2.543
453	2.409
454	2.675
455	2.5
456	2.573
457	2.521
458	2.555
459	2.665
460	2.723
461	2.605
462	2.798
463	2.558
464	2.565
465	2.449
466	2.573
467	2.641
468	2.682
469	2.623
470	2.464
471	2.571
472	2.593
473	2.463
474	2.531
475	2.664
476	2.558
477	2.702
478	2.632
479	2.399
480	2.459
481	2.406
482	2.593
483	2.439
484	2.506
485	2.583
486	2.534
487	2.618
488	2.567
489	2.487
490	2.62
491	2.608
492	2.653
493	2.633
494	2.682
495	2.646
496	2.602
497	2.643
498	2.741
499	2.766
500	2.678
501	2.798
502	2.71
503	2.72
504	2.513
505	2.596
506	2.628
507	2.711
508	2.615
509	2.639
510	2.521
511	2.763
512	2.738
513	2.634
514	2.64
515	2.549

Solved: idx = 0.0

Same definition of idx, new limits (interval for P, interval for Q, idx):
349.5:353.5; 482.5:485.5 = 0.2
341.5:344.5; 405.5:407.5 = -0.1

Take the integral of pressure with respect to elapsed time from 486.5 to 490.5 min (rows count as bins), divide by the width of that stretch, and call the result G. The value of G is 2.57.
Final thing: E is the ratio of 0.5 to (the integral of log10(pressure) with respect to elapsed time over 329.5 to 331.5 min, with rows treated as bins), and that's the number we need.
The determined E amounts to 0.655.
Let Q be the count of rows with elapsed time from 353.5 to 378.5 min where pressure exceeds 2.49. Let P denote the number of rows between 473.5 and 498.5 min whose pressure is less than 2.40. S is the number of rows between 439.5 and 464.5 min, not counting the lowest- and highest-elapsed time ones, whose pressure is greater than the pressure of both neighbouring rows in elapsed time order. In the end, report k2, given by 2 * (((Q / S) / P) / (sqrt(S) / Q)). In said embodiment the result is 1.0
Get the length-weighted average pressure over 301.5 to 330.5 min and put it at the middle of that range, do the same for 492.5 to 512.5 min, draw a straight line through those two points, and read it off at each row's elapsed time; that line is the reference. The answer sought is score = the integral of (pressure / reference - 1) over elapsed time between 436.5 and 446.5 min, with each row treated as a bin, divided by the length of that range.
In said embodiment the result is -0.09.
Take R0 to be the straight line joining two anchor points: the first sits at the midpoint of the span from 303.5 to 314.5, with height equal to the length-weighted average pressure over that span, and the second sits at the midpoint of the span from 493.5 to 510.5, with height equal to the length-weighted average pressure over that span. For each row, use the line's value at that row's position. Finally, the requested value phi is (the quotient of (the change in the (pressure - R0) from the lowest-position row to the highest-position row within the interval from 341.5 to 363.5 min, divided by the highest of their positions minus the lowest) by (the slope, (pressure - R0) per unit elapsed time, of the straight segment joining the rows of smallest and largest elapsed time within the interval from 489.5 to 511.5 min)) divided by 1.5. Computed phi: -0.50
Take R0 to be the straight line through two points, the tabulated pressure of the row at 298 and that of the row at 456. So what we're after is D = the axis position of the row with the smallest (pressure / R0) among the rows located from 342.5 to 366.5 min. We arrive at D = 358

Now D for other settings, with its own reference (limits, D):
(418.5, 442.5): 427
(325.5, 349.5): 342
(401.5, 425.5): 416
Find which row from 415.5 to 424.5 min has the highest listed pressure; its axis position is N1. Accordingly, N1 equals 420 min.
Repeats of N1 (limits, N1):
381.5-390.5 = 387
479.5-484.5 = 482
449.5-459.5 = 454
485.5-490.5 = 490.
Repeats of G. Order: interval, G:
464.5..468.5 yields 2.59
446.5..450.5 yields 2.41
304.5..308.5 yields 2.55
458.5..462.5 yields 2.70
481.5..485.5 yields 2.53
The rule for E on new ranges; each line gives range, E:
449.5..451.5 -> 0.630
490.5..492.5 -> 0.595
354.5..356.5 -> 0.726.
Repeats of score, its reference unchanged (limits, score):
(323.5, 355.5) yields -0.06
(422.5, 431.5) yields -0.17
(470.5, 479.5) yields -0.03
